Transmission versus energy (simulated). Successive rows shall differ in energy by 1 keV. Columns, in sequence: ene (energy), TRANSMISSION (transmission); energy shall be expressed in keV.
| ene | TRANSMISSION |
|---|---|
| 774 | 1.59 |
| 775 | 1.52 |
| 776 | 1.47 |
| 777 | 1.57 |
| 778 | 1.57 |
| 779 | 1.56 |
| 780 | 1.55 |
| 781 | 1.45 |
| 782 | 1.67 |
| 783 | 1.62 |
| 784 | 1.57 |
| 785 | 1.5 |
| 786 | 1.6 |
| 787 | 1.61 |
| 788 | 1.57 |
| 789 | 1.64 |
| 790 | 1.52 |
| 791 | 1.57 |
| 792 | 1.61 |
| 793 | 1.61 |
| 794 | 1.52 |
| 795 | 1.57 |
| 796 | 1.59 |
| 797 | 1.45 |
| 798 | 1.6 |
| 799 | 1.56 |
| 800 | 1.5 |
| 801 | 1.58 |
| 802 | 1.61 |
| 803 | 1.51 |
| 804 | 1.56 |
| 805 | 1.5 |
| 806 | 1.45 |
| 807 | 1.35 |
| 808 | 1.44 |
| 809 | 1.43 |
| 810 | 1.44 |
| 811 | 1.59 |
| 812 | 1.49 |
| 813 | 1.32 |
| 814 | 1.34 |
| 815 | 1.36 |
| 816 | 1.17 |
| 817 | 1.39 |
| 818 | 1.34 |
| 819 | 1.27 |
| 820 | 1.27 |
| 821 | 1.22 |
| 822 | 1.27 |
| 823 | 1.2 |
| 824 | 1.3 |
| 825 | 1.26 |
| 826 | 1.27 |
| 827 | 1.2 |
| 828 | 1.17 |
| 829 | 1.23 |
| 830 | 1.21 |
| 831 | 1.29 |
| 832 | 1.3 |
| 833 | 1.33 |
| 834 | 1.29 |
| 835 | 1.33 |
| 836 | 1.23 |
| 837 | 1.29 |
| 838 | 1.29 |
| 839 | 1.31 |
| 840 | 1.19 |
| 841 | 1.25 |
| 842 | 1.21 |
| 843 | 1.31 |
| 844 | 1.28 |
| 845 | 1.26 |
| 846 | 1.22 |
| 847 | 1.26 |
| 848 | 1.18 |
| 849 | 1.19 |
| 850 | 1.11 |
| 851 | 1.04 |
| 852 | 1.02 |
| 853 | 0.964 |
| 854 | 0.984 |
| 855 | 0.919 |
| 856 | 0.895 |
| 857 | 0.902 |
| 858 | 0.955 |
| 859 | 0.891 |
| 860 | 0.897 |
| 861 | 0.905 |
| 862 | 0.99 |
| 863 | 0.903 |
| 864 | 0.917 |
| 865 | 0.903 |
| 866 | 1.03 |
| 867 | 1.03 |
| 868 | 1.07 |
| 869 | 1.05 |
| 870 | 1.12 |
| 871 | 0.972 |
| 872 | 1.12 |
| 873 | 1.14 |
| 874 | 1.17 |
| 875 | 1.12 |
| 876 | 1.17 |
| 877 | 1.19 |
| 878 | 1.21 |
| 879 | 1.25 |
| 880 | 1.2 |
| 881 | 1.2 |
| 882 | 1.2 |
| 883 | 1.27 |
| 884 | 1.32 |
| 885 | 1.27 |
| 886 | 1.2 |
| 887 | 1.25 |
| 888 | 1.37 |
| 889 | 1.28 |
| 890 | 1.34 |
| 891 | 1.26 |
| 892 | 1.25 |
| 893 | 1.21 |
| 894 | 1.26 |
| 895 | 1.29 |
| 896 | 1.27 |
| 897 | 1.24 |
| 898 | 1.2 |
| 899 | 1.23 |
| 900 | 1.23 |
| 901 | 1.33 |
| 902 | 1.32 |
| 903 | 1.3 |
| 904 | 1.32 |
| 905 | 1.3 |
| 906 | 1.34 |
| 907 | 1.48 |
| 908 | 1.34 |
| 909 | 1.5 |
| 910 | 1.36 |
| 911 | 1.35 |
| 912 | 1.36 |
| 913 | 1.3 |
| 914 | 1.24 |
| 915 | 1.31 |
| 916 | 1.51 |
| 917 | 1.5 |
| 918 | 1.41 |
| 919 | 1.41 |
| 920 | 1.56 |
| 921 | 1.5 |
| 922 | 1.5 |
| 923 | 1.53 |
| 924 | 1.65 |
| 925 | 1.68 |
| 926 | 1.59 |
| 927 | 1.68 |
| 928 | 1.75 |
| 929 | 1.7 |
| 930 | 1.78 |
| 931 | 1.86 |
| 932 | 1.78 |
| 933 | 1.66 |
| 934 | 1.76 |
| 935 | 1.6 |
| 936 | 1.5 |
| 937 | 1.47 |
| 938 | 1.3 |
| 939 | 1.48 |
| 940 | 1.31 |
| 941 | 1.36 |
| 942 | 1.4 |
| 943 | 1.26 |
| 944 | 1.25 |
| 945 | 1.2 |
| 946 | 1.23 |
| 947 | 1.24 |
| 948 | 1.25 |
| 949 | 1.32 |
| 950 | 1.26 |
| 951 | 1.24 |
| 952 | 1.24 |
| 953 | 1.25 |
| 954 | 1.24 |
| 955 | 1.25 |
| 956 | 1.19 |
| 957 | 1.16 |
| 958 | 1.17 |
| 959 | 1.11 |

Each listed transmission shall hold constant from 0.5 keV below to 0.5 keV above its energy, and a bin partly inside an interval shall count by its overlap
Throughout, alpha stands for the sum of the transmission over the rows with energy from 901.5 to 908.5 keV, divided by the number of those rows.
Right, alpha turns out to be 1.34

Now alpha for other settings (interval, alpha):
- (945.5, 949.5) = 1.26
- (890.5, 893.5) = 1.24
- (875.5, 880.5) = 1.20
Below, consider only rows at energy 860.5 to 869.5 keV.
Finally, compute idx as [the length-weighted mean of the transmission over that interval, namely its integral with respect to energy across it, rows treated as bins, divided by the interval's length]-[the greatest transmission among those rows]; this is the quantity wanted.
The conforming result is -0.092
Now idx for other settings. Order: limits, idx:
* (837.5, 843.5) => -0.050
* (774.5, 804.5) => -0.109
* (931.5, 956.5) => -0.418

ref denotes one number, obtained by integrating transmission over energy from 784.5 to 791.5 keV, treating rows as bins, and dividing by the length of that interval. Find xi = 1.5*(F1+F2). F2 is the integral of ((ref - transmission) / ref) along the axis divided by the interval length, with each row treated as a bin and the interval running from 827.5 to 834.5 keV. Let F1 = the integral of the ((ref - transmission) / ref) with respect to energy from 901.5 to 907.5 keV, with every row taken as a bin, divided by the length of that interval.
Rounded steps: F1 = 0.15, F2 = 0.20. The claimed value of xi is 0.5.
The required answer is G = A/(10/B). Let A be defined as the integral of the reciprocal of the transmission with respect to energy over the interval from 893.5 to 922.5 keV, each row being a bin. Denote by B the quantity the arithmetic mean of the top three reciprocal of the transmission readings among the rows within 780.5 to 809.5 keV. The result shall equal 1.5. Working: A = 22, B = 0.7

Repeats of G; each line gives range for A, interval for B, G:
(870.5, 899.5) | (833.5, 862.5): 2.7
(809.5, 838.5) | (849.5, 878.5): 2.5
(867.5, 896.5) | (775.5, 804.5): 1.7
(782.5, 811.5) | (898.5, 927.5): 1.5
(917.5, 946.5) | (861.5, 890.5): 2.1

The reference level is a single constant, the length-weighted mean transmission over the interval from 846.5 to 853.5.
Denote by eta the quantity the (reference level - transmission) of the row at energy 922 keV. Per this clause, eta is -0.39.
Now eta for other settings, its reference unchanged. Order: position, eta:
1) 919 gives -0.30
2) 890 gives -0.23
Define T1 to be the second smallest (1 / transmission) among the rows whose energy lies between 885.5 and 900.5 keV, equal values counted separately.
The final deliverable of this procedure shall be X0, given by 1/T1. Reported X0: 1.34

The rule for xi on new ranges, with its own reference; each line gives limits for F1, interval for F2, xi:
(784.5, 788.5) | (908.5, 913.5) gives 0.2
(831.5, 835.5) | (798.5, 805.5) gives 0.3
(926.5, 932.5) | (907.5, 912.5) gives 0.0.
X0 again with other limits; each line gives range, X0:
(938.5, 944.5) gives 1.40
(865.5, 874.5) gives 1.14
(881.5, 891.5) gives 1.34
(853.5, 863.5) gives 0.98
